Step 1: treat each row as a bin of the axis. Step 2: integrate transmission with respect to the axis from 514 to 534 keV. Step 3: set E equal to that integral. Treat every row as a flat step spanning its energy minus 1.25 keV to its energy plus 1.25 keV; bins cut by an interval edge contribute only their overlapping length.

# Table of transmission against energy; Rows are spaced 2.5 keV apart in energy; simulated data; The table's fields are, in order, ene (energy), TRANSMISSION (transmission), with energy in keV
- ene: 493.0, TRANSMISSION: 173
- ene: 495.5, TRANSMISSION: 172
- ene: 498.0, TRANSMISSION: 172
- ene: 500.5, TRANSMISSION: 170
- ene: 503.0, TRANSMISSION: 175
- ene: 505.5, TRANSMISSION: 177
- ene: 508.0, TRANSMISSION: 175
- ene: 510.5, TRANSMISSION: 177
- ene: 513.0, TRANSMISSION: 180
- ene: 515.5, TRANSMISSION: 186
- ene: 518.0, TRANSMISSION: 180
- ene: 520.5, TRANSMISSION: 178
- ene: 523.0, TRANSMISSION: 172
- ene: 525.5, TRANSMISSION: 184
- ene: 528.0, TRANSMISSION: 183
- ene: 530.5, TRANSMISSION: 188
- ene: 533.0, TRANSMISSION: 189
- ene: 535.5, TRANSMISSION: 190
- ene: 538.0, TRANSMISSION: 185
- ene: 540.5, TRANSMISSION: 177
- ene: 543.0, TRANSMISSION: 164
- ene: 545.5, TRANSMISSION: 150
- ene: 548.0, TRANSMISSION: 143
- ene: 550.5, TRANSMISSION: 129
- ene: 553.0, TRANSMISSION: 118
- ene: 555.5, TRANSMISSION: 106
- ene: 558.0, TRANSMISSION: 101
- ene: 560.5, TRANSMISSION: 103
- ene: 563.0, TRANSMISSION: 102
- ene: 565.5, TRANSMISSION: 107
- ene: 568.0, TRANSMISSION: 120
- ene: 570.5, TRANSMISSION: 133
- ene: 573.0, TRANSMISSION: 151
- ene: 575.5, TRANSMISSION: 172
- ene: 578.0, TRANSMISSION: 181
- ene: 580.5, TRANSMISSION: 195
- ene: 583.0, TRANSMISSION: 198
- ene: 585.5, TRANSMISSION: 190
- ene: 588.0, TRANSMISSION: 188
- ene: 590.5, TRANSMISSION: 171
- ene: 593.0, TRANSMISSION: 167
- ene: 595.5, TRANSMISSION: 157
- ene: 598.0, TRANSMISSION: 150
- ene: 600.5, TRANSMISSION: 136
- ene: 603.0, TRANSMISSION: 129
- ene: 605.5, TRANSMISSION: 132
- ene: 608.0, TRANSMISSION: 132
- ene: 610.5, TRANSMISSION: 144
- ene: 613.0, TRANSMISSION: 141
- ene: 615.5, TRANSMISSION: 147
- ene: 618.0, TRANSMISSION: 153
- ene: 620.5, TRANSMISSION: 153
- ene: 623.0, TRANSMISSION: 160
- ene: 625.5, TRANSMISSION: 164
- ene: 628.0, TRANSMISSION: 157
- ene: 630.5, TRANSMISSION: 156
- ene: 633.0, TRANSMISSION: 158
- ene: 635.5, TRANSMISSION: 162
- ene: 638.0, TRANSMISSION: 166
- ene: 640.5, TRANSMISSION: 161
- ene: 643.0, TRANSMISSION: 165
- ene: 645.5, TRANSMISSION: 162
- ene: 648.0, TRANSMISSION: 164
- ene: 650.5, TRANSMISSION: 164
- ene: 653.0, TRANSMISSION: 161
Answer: 3648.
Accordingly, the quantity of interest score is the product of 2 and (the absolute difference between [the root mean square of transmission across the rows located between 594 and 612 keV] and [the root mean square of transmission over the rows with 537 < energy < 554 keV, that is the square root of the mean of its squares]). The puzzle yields 27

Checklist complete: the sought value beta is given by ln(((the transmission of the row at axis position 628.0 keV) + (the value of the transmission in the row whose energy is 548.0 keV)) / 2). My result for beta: 5.01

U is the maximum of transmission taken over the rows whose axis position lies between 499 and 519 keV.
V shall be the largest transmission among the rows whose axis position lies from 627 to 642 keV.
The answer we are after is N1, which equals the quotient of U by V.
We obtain 1.12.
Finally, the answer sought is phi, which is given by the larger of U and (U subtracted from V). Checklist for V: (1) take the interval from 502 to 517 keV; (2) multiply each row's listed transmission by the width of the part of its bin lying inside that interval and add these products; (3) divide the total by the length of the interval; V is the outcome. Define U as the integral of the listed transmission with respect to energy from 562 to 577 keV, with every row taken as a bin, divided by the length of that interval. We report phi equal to 132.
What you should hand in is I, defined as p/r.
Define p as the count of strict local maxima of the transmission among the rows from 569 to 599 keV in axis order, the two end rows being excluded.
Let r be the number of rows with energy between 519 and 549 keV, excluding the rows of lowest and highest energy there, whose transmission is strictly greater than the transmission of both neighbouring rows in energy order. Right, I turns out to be 0.5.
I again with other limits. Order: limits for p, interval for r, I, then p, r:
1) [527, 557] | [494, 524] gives 0.5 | 1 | 2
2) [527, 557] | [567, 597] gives 1.0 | 1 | 1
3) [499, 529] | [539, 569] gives 3.0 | 3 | 1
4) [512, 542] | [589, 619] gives 3.0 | 3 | 1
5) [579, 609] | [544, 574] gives 1.0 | 1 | 1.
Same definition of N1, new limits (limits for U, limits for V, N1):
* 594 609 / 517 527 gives 0.85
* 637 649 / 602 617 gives 1.13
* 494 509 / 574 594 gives 0.89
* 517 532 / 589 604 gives 1.10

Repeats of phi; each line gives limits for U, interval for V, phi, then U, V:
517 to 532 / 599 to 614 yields 181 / 181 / 136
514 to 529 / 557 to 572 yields 180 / 180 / 112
